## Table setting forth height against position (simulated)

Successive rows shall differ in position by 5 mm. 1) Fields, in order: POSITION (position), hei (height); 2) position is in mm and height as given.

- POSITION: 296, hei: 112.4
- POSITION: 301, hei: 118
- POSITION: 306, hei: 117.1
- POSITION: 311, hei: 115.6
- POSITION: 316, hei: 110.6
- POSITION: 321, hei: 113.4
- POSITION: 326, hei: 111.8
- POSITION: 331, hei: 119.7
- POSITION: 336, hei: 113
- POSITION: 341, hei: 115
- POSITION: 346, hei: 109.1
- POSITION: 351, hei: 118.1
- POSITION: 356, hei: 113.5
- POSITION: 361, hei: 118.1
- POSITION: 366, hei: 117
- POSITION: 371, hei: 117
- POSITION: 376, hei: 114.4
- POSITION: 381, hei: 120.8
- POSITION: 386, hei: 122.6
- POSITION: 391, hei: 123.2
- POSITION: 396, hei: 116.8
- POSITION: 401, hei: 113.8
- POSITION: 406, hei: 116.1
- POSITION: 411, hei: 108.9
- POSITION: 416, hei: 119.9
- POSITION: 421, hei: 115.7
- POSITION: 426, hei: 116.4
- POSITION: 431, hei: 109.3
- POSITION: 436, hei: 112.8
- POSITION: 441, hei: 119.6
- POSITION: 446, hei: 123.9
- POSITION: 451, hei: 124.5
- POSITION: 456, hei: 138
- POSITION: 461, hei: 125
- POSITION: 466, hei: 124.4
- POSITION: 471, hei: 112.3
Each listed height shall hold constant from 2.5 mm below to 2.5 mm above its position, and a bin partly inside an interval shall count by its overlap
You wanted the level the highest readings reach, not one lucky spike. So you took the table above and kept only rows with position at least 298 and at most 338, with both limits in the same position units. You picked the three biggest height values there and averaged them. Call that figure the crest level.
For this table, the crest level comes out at 118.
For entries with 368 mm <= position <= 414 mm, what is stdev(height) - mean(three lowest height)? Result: -108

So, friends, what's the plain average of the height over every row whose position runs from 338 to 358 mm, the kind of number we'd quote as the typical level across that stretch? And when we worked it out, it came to 113.9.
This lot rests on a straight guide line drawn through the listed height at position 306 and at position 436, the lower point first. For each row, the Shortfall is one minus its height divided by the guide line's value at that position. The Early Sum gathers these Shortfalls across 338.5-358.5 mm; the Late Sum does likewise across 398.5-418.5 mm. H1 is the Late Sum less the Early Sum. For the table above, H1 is -0.10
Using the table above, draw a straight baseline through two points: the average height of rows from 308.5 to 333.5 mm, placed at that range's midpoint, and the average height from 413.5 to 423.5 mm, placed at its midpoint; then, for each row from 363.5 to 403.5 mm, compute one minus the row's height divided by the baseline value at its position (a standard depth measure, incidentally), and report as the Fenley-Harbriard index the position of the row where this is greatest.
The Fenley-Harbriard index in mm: 401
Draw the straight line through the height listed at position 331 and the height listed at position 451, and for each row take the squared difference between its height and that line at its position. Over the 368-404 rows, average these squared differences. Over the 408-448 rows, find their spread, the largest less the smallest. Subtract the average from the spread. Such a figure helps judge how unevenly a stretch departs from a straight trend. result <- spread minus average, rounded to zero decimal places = 182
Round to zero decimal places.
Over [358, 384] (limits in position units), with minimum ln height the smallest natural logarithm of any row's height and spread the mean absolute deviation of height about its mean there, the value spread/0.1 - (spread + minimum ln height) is 10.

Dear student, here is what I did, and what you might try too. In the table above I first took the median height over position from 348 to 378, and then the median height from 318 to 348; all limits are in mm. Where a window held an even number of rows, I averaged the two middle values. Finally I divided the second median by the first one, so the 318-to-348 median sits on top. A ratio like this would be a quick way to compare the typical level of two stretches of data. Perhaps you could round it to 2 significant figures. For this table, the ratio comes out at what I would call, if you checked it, 0.97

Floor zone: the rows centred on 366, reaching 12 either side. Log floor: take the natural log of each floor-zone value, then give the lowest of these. 4.73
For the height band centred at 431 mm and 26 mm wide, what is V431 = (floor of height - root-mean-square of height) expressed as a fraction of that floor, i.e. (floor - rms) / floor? -0.050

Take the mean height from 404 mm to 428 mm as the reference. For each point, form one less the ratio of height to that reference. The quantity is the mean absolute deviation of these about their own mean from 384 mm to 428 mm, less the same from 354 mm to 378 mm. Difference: 0.014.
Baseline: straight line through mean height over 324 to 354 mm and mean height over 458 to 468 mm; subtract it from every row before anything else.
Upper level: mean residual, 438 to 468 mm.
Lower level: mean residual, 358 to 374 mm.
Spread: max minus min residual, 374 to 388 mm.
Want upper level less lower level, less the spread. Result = -6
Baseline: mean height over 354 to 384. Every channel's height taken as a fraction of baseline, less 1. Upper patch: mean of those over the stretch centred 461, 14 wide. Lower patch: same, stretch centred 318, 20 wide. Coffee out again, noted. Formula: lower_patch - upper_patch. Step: -0.14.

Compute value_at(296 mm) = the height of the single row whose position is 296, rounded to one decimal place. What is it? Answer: 112.4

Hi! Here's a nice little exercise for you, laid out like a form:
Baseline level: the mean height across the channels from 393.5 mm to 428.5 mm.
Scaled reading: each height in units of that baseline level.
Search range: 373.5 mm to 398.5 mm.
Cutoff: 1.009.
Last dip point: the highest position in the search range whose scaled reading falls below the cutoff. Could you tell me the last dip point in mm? 376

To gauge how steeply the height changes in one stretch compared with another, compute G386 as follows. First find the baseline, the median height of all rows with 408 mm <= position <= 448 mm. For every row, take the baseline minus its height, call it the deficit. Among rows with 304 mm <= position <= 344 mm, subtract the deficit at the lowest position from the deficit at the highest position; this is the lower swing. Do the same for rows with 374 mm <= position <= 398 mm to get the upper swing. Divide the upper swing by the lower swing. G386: -1.1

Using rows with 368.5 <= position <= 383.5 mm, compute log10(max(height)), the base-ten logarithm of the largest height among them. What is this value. 2.08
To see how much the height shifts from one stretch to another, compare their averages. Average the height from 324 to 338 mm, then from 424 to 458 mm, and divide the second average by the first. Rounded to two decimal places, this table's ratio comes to 1.05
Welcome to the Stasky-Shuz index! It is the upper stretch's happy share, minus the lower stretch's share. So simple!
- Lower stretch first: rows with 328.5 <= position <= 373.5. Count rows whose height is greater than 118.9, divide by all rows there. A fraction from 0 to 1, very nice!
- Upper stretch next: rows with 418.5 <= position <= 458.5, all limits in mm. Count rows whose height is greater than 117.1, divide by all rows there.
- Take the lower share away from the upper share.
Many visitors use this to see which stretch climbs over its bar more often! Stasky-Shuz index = 0.39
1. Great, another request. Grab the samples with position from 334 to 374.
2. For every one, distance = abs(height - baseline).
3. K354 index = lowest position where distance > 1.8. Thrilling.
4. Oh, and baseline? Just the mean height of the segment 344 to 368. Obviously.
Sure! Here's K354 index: 336 mm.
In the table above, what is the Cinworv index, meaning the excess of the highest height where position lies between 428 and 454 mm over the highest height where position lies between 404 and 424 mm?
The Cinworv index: 4.6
